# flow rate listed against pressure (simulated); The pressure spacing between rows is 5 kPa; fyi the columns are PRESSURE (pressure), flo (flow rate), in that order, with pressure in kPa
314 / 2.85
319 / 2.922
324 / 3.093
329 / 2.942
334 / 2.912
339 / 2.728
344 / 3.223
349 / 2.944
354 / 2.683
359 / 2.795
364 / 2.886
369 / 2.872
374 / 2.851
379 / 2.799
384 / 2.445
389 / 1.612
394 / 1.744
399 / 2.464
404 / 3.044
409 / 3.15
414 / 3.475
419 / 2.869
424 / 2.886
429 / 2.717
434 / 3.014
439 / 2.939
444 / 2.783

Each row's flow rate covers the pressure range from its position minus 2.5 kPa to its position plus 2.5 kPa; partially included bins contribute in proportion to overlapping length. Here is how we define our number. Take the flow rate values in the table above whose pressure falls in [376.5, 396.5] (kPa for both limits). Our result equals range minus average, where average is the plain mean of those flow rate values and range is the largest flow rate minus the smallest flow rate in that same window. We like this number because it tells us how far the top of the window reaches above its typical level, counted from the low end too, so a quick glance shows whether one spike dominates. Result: -0.96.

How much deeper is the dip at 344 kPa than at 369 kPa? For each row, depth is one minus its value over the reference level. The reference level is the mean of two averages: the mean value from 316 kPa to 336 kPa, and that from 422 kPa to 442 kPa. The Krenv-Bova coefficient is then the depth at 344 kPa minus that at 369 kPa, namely -0.12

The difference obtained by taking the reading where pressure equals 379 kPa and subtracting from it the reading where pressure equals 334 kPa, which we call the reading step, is -0.11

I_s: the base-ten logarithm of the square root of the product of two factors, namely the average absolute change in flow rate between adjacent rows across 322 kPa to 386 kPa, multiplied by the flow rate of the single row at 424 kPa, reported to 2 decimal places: -0.15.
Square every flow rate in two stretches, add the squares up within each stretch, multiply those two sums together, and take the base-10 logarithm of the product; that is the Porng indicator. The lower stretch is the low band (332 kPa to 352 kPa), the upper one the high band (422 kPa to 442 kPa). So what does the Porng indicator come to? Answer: 3.07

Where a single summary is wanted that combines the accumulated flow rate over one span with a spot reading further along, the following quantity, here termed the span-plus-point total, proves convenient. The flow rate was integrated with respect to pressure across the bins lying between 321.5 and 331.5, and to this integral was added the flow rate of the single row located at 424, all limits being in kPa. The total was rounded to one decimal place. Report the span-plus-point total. 33.1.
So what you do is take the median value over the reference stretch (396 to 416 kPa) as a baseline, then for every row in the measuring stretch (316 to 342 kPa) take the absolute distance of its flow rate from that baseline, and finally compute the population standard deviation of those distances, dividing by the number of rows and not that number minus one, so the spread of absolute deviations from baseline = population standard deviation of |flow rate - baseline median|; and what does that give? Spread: 0.116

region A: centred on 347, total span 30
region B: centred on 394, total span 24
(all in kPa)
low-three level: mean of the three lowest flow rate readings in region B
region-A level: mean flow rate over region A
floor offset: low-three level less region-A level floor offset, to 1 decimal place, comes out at -0.9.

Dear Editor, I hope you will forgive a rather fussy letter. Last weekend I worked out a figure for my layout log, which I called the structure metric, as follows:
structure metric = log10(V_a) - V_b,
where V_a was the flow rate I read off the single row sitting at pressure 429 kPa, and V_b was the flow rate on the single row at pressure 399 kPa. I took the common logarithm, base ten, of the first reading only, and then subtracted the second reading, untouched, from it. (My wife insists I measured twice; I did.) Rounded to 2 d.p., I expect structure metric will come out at -2.03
